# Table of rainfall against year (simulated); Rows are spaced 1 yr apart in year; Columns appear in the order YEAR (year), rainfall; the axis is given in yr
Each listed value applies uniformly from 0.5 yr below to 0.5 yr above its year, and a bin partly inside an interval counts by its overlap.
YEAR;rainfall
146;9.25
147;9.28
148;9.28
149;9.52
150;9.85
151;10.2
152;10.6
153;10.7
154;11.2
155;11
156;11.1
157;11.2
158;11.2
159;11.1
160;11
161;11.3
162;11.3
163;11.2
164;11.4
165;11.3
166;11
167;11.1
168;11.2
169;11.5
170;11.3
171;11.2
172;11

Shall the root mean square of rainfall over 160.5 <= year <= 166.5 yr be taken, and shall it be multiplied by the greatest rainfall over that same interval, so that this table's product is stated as 128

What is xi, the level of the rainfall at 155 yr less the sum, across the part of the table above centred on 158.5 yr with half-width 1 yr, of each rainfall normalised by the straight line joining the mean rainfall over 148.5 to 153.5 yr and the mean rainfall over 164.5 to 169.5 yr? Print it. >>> 8.91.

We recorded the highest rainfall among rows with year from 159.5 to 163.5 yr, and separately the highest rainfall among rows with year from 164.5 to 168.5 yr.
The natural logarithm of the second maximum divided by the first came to 0.000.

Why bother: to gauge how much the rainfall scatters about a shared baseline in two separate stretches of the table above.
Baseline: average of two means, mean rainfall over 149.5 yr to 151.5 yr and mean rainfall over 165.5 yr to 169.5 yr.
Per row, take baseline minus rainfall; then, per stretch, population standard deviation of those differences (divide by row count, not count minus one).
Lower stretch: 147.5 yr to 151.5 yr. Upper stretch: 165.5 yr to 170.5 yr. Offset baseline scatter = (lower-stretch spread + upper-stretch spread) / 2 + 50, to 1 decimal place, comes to 50.3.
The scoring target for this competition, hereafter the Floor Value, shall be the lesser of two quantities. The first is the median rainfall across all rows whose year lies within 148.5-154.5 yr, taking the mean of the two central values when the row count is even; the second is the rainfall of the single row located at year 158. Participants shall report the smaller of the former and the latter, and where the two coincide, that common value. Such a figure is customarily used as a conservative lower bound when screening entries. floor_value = 10.4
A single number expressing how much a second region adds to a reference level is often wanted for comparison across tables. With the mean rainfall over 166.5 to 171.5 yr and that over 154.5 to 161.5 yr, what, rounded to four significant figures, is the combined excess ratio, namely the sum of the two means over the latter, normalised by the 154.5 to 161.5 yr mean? 2.012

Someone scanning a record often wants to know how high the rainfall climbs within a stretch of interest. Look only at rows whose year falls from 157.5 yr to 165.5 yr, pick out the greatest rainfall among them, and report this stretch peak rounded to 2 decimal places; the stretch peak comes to 11.40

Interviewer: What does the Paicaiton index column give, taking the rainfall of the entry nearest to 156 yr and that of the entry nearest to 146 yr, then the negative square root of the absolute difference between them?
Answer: -1.36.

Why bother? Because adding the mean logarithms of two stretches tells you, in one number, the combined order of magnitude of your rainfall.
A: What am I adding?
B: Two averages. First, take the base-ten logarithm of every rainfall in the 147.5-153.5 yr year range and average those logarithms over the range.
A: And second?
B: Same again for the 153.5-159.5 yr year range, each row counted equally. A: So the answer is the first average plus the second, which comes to 2.05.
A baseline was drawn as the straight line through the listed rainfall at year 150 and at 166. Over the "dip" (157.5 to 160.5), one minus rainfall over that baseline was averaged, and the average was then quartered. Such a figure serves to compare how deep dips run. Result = -0.0144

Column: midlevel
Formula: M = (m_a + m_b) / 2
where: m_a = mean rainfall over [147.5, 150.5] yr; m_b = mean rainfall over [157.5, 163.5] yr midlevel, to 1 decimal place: 10.4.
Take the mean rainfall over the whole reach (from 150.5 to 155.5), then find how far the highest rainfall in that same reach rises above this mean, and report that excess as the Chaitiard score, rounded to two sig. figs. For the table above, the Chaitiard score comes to 0.46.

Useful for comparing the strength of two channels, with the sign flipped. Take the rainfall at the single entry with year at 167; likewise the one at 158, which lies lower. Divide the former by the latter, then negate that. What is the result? -0.99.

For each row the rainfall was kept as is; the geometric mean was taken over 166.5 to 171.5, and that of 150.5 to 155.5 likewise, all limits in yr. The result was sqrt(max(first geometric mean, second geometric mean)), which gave 3.36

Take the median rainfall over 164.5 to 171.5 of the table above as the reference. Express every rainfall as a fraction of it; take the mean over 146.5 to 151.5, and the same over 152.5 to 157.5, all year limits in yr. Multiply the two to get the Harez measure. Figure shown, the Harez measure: 0.85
